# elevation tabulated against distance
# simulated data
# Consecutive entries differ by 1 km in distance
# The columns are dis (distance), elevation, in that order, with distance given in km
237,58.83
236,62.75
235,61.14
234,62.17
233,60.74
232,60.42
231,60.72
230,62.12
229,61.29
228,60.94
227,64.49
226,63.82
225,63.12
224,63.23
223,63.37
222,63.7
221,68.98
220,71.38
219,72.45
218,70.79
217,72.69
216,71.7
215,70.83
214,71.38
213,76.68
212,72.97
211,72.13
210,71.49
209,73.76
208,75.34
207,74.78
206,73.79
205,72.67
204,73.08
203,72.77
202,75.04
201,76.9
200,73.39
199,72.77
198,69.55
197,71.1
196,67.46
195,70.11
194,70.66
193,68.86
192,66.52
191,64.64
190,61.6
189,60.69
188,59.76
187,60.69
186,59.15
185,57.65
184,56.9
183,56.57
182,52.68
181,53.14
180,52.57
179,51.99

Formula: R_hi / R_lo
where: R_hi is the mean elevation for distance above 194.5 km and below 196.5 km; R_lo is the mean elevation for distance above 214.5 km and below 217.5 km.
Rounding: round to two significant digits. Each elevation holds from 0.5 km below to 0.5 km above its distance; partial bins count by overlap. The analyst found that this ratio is 0.96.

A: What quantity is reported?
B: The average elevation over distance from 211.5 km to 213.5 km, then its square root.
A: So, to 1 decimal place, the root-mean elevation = 8.7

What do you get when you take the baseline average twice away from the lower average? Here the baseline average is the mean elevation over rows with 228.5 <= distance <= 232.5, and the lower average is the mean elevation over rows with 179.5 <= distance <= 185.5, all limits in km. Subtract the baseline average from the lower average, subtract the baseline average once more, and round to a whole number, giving -67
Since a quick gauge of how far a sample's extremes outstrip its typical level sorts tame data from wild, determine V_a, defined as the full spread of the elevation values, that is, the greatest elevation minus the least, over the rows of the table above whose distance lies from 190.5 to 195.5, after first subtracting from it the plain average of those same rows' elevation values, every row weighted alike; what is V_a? -62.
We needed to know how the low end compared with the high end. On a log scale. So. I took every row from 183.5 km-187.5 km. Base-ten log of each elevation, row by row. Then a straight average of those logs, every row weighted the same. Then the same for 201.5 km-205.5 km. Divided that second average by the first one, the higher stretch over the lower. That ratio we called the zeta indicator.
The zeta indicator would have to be 1.055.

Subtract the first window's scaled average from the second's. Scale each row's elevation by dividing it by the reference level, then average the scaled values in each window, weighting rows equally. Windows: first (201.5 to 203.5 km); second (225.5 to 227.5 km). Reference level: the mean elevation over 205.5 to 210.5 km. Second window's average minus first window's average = -0.13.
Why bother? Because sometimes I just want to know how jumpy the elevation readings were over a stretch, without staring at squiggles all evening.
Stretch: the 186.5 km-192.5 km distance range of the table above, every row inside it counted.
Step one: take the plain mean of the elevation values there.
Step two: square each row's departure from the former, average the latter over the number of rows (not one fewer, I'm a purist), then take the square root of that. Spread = 2.4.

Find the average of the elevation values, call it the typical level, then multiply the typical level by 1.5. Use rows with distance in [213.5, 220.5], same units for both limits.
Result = 107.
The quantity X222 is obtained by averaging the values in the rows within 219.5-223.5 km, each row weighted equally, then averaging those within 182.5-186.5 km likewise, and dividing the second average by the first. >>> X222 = 0.86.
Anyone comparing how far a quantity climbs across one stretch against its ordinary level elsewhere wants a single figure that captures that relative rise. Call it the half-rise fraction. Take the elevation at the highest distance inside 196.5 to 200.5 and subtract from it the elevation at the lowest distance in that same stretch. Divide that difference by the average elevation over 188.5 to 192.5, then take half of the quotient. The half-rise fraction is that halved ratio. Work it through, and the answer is 0.018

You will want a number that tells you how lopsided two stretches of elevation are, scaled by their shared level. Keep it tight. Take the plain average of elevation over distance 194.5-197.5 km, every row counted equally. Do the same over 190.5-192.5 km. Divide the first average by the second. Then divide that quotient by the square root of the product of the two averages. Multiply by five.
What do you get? 0.079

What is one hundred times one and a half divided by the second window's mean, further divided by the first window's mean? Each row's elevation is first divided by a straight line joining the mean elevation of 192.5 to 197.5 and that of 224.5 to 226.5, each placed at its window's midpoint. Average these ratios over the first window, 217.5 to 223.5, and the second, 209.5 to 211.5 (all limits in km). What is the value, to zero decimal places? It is 131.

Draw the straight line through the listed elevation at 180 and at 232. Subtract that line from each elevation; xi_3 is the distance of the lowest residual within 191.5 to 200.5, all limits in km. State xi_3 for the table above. 192 km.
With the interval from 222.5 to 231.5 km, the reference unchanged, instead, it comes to 231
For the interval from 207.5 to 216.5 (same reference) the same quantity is 215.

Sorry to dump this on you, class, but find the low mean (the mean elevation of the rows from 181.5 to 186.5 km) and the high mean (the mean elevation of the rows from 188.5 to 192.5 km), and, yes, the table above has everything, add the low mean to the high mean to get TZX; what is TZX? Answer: 120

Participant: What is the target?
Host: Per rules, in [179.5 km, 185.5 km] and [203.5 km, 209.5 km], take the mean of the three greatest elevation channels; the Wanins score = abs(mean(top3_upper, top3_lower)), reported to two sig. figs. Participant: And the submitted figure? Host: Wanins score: 66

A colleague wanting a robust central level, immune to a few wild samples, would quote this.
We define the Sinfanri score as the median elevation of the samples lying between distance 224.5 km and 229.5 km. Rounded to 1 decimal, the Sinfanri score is 63.1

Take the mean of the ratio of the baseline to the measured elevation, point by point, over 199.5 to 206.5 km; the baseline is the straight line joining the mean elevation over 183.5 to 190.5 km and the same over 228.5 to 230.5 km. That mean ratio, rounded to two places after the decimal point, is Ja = 0.82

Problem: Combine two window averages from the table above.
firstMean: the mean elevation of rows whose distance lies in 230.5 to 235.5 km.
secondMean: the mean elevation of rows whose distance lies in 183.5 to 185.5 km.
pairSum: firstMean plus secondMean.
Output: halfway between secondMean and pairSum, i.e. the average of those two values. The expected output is 88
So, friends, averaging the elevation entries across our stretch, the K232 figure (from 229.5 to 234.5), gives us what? 61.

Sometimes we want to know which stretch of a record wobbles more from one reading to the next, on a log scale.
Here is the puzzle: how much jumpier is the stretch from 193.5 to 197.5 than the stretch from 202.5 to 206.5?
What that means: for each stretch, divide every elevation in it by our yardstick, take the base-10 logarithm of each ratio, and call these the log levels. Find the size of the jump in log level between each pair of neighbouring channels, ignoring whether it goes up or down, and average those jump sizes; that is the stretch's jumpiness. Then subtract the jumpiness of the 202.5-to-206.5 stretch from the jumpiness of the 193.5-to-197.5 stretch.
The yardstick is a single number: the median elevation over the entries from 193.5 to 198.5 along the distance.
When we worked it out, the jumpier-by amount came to 0.011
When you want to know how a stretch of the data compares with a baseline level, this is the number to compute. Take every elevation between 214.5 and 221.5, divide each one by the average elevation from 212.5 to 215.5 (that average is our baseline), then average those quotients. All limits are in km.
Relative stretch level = 0.98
